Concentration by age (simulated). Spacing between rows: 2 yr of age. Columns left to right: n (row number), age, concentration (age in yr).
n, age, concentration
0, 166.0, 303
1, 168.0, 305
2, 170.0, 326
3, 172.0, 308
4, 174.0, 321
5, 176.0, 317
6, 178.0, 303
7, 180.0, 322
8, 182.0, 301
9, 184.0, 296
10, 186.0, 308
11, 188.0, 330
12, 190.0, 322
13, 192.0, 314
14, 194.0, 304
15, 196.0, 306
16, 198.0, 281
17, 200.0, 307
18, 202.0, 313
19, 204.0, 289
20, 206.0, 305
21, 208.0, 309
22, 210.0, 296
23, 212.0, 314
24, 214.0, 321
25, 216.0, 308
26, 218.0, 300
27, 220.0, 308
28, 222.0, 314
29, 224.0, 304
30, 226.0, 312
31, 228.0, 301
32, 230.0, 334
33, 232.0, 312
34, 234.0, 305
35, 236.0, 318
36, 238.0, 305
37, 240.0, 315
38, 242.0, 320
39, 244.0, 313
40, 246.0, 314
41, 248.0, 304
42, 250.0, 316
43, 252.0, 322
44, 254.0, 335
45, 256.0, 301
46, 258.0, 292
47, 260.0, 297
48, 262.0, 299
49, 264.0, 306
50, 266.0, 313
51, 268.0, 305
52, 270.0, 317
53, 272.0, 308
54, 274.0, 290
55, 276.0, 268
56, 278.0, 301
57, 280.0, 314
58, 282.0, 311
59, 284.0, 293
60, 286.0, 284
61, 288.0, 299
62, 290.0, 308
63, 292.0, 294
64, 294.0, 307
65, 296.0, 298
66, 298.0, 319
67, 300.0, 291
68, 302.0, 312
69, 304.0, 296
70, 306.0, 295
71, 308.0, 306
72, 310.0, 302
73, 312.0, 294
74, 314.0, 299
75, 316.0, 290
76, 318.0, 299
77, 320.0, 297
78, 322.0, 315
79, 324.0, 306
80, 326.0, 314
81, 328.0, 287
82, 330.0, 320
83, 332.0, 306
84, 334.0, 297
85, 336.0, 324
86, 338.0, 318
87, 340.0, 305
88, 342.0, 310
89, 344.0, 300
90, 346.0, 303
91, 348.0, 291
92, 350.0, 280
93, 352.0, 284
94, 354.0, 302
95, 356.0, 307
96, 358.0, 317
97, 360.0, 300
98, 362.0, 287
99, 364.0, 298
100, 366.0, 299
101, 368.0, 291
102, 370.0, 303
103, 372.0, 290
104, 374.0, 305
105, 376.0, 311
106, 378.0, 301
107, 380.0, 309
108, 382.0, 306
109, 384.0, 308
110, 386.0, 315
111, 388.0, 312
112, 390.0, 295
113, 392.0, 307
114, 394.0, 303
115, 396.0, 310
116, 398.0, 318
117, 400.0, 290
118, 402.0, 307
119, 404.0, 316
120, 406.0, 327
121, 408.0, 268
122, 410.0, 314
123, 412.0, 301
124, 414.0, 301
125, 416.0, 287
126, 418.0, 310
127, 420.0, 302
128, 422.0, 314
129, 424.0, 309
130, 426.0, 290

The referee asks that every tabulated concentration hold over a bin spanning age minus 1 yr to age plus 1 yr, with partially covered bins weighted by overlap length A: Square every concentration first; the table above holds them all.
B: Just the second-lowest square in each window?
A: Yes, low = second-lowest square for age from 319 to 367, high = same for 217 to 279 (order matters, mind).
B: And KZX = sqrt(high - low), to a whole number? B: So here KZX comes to 59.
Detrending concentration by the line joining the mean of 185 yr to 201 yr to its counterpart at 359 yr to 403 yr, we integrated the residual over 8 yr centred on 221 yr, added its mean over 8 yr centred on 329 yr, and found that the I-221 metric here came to -11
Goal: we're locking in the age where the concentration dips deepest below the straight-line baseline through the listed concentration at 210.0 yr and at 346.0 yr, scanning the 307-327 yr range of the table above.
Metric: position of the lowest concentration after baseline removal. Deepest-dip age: 316.0 yr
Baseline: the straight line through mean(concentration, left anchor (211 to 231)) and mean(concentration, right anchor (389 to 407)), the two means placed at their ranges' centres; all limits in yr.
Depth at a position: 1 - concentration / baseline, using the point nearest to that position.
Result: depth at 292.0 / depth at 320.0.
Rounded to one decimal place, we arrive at 1.3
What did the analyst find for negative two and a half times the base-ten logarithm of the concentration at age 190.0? -6.27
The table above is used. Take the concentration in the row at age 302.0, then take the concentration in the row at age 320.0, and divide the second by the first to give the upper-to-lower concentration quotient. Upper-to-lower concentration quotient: 0.95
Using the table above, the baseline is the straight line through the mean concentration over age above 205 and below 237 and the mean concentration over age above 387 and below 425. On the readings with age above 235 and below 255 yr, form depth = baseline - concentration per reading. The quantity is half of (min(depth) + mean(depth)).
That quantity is -16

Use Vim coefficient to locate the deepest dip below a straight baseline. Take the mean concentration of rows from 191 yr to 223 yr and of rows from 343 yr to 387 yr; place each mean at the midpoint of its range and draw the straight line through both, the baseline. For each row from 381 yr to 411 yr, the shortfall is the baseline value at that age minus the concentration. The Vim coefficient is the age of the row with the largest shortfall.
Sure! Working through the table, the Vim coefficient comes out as 408.0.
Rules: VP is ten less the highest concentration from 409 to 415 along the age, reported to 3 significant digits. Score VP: -304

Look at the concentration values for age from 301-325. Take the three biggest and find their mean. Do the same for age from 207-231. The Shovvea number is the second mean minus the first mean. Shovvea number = 12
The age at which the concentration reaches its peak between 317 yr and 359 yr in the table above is 336.0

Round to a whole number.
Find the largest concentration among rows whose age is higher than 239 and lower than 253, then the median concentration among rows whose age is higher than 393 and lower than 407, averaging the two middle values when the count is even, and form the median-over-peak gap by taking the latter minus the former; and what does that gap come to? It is -12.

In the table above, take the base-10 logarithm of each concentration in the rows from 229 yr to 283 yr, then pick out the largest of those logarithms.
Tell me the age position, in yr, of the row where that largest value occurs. 254.0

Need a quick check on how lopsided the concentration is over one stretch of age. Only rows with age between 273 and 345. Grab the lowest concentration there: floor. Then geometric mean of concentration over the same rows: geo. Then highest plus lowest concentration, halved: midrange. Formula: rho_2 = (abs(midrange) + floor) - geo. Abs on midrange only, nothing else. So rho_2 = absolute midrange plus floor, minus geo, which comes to 262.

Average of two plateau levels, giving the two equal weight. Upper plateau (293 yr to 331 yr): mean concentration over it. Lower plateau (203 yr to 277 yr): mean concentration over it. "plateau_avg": 305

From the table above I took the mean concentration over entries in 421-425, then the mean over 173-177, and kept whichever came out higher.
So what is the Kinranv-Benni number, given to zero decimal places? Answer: 319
